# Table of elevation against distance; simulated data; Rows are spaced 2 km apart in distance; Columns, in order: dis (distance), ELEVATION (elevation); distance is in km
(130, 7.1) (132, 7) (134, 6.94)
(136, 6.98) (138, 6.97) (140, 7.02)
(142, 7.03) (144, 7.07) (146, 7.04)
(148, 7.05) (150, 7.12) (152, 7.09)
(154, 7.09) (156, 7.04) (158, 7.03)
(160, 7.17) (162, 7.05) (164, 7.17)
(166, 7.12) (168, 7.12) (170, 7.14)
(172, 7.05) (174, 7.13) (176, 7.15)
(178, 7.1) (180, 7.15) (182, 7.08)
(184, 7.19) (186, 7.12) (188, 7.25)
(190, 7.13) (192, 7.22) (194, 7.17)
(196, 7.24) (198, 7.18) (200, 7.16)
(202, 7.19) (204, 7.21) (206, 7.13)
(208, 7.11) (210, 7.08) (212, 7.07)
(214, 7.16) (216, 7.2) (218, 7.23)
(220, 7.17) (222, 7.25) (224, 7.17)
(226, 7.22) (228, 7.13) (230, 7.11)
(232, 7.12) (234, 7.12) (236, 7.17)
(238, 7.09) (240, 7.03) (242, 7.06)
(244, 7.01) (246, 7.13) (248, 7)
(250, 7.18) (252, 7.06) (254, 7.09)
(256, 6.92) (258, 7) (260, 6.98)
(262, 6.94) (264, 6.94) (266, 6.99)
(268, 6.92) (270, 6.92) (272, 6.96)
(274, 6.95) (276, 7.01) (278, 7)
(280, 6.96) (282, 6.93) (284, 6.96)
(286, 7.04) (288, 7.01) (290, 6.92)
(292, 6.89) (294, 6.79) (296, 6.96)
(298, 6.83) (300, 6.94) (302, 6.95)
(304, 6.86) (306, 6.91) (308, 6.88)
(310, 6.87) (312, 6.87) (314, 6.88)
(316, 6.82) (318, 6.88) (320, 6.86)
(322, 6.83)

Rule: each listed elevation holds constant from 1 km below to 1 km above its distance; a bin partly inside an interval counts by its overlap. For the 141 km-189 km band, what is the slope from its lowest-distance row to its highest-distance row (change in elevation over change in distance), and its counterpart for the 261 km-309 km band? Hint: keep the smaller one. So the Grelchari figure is -0.001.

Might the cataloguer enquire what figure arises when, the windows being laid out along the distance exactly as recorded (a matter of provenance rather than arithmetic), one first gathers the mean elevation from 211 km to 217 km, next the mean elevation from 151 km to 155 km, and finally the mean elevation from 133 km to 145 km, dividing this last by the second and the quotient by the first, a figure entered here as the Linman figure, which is 0.138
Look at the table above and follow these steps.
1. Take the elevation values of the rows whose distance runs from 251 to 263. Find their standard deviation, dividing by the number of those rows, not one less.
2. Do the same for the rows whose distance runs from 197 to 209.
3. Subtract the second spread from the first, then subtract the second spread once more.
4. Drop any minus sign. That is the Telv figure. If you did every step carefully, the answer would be 0.008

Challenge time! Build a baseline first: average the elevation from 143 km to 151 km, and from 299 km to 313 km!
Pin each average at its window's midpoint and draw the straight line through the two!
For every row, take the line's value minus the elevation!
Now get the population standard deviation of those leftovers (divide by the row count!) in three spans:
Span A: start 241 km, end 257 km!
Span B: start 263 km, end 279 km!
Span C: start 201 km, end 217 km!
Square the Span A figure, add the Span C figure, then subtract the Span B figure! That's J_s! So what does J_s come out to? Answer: 0.02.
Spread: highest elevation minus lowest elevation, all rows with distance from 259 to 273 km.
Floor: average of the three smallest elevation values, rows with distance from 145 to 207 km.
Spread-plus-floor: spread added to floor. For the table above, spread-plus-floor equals 7.11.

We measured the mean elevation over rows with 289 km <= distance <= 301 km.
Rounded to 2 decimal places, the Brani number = 6.89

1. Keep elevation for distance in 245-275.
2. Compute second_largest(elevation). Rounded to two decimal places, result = 7.13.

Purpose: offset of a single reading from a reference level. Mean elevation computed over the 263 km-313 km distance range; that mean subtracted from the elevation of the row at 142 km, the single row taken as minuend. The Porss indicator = 0.10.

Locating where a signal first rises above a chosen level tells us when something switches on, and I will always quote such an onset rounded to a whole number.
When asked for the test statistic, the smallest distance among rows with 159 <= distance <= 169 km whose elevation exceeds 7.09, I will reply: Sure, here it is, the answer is 160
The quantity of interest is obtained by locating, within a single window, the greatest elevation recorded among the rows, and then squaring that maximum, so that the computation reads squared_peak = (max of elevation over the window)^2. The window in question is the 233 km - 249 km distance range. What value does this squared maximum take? 51.4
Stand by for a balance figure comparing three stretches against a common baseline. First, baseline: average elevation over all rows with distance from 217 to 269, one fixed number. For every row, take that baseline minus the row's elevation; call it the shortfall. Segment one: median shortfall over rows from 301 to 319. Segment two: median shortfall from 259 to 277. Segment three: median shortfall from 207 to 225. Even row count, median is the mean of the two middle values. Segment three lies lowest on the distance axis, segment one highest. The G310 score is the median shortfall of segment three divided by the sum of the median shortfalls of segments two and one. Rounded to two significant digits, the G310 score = -0.28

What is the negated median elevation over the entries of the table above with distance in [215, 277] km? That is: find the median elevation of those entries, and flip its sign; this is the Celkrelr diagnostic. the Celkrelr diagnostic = -7.06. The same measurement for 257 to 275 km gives -6.95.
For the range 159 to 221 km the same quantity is -7.15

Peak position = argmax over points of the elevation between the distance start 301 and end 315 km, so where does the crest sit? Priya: 302 km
